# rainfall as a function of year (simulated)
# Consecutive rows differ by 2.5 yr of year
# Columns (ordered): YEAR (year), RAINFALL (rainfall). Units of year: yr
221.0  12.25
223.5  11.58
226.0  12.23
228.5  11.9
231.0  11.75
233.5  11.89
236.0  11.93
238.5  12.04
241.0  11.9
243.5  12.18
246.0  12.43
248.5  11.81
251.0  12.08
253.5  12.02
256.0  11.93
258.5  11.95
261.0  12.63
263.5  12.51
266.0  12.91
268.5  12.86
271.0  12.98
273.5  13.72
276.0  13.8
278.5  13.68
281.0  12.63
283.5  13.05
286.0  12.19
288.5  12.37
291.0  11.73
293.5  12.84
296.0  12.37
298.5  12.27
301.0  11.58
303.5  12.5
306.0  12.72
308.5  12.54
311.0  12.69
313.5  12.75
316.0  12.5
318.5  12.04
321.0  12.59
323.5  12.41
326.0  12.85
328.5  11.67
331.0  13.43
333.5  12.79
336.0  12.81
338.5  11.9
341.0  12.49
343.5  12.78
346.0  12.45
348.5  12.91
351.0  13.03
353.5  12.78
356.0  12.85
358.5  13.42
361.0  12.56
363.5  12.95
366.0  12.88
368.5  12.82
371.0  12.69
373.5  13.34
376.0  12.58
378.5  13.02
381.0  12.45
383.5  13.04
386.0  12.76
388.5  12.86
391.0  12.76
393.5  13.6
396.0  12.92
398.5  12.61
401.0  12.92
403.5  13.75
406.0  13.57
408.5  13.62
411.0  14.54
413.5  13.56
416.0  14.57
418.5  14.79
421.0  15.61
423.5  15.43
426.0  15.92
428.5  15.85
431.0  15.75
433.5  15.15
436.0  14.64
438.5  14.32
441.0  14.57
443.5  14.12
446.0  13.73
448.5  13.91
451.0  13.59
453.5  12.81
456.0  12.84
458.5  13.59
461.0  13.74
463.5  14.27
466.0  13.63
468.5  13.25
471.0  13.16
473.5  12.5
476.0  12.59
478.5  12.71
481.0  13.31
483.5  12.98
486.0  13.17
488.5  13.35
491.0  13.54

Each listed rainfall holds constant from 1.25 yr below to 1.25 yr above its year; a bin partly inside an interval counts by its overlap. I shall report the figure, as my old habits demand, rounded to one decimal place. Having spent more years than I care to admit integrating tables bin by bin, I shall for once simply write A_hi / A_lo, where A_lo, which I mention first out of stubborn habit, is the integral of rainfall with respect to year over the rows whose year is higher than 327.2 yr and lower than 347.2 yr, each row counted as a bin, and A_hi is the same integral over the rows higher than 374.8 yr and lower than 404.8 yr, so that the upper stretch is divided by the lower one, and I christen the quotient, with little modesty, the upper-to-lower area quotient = 1.5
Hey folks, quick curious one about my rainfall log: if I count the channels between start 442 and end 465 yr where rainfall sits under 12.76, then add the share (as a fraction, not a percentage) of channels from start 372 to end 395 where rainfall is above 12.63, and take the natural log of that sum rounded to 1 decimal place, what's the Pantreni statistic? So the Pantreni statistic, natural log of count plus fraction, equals -0.3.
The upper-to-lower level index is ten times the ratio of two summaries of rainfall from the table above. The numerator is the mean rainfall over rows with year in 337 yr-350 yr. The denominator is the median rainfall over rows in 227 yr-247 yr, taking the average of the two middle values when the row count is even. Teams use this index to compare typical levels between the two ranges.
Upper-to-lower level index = 10.5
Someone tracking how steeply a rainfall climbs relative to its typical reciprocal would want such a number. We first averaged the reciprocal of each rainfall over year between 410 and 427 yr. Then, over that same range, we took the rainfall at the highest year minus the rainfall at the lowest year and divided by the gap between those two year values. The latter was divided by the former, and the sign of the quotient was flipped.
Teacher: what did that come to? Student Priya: -1.4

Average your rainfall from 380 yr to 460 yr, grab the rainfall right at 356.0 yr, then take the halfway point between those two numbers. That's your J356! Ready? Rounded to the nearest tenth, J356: 13.4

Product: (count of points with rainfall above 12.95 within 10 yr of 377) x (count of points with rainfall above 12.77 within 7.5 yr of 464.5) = 18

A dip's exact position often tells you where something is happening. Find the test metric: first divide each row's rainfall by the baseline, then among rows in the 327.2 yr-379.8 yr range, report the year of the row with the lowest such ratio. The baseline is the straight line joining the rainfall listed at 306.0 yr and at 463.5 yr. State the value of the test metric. 328.5 yr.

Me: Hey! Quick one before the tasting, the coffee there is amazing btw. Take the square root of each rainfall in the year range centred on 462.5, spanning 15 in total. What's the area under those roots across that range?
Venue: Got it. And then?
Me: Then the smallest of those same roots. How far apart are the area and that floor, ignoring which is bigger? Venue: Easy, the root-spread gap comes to 51.6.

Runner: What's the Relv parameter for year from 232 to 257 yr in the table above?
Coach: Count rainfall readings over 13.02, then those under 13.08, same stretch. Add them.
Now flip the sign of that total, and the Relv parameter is -10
